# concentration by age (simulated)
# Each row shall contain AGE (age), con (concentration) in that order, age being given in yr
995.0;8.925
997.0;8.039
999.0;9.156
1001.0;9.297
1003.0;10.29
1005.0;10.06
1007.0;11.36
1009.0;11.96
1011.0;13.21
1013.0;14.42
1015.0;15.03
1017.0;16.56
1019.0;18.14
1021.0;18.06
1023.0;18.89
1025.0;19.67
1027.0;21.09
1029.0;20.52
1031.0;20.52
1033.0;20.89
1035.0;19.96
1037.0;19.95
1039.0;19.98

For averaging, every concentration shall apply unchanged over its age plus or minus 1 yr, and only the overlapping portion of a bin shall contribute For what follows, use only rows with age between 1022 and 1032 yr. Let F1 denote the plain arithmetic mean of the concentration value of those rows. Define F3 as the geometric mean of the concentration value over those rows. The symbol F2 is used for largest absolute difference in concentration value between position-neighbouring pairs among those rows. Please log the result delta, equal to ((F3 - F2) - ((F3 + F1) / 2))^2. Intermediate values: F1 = 20.1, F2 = 1.42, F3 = 20.1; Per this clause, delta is 2.04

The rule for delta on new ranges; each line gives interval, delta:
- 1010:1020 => 2.65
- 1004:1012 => 1.76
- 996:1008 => 1.76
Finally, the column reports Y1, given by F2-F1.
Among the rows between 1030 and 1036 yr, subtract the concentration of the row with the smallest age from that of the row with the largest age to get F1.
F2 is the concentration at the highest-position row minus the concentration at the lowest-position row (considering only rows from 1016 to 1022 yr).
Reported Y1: 2.1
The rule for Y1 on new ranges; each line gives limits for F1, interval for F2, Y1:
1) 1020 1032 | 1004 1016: 2.5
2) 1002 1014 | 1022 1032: -2.5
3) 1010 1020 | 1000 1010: -2.3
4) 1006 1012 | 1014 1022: 1.2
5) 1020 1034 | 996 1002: -1.6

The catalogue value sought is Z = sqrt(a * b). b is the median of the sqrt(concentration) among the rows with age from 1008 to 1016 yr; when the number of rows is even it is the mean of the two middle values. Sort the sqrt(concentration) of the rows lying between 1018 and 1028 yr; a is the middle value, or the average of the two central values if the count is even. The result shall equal 4.02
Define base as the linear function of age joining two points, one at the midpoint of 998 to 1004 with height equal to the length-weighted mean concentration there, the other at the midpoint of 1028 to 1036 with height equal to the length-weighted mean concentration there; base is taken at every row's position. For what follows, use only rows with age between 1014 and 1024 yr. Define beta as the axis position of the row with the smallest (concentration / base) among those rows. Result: 1015.0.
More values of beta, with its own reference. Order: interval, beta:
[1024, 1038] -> 1037.0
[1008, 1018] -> 1009.0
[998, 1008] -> 1005.0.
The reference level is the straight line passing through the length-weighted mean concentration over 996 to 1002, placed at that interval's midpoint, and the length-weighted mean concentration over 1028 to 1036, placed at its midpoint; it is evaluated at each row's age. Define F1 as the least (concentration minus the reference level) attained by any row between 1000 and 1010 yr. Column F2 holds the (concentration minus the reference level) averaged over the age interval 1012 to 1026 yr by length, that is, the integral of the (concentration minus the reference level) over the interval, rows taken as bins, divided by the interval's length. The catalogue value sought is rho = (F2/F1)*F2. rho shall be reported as -2.1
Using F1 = -0.9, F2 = 1.4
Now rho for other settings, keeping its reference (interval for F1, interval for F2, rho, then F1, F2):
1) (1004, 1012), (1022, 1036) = -0.7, -0.9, 0.8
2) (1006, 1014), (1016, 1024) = -7.0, -0.4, 1.7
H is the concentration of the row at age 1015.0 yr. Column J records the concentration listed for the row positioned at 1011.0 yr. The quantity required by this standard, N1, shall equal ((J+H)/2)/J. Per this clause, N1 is 1.07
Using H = 15.03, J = 13.21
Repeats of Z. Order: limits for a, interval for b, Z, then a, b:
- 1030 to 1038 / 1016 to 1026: 4.38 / 4.5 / 4.3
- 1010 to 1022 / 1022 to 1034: 4.24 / 4.0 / 4.5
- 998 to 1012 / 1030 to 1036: 3.81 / 3.2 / 4.5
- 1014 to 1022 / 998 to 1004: 3.56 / 4.2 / 3.0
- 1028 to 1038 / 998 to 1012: 3.81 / 4.5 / 3.2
